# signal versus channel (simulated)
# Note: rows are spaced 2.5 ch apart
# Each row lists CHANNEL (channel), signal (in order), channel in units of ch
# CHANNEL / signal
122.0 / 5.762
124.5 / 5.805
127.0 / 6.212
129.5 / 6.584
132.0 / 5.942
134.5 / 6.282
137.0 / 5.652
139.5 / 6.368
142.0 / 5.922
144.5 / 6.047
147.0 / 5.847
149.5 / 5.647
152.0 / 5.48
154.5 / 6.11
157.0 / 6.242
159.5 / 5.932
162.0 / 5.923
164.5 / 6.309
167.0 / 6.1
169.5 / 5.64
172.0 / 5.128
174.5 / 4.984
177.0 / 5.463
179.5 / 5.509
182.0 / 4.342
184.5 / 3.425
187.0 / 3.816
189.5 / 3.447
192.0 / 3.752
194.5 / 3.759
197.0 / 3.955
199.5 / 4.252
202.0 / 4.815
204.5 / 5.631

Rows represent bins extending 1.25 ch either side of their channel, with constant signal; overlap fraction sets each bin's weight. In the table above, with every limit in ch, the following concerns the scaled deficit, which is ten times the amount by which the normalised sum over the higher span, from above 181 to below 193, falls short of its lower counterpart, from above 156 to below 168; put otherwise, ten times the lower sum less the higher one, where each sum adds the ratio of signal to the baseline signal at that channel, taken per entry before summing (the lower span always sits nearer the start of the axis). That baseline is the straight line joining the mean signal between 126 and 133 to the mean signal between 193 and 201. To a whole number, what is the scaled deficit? 16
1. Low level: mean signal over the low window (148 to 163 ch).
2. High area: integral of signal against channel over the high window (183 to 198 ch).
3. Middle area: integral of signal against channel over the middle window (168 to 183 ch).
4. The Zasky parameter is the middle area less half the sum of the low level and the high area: 47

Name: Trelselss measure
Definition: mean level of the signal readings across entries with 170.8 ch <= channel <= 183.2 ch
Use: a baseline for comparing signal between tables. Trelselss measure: 5.1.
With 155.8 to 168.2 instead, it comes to 6.1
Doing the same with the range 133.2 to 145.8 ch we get 6.1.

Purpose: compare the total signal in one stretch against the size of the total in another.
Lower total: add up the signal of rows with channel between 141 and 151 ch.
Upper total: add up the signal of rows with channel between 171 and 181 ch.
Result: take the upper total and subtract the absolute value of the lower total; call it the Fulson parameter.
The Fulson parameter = -2.4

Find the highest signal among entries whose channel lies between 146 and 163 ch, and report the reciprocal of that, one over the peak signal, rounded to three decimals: 0.160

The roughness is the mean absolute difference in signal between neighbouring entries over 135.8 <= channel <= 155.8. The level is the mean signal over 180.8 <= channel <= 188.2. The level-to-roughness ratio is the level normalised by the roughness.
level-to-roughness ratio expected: 10.9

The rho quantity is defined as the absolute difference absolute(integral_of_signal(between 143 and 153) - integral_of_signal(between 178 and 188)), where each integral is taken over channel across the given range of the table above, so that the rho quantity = 15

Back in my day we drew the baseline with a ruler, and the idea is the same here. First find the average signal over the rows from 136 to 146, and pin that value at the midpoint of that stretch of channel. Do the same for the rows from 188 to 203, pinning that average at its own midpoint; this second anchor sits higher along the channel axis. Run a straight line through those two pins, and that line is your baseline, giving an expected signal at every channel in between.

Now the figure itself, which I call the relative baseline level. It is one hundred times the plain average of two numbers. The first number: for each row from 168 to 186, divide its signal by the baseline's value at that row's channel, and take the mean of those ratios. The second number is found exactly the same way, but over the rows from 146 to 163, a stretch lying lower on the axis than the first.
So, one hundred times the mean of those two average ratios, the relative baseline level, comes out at 106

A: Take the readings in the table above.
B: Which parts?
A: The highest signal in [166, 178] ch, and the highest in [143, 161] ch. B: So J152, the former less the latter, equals -0.14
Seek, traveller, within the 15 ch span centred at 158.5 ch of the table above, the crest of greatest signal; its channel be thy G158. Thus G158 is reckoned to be 164.5 ch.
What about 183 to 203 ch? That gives 202.0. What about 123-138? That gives 129.5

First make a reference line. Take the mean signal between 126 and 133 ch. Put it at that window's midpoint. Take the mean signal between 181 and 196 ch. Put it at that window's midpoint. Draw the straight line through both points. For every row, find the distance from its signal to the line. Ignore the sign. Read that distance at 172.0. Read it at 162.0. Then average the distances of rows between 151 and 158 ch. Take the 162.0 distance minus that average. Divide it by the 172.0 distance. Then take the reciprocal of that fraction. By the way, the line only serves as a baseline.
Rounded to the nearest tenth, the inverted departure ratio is 2.3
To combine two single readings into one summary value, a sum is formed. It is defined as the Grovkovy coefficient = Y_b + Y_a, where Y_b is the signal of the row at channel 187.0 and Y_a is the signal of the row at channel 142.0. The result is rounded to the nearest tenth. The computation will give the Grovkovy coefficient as 9.7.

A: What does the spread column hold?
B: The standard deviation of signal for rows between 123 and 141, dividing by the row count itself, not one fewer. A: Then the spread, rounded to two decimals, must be 0.31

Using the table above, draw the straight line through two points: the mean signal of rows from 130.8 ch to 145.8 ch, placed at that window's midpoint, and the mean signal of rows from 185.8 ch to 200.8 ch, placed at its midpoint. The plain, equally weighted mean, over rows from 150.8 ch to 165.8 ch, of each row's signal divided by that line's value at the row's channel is 1.15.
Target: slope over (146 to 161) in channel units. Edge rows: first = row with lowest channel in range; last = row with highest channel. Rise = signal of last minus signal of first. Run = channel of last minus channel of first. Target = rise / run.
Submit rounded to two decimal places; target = 0.01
